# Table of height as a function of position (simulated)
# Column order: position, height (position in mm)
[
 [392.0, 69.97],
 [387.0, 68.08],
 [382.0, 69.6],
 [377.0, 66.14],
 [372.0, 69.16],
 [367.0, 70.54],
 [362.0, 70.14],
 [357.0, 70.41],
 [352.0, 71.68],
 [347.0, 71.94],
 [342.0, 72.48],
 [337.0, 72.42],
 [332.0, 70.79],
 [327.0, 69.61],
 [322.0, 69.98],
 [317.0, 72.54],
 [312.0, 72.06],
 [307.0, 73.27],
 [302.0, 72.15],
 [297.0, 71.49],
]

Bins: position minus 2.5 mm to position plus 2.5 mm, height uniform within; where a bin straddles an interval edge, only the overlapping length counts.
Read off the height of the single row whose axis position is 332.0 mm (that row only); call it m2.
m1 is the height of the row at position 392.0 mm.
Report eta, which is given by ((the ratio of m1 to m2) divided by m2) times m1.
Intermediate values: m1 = 69.97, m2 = 70.79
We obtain 0.98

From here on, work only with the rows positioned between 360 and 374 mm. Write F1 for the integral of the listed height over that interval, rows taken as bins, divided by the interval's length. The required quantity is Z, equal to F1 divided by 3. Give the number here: 23.3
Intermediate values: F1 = 70.0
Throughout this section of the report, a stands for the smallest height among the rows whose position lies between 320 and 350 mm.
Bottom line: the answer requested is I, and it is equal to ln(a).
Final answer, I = 4.243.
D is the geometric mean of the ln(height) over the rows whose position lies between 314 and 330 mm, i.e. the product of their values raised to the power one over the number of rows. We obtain 4.26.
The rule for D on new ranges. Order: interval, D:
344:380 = 4.25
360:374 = 4.25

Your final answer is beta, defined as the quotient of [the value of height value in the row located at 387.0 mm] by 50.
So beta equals 1.36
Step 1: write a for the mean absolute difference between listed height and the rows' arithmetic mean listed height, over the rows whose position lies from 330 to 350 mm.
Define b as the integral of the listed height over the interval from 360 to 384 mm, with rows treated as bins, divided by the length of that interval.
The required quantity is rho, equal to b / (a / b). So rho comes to 8542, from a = 0.6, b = 69.1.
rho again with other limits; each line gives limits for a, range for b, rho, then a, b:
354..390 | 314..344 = 4354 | 1.2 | 71.3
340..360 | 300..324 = 8525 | 0.6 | 72.0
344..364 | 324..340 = 6560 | 0.8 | 71.0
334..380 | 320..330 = 3463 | 1.4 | 69.8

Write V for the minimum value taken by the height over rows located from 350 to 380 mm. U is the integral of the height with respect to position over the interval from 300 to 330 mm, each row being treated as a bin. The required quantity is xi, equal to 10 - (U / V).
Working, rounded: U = 2147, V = 66.14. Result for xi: -22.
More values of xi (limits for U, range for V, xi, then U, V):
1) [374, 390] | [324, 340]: -6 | 1089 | 69.61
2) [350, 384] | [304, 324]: -24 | 2368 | 69.98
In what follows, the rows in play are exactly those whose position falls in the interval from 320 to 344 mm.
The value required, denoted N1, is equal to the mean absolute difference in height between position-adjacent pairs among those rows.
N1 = 0.8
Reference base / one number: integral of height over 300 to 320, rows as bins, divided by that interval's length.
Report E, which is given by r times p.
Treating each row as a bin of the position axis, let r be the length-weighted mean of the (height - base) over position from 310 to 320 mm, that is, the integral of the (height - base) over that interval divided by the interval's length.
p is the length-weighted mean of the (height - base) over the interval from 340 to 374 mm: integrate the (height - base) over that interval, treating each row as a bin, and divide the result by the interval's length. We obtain 0.4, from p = -1.5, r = -0.25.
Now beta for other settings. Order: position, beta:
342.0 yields 1.45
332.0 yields 1.42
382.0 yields 1.39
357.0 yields 1.41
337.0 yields 1.45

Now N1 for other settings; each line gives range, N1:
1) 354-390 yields 1.7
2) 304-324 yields 1.4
